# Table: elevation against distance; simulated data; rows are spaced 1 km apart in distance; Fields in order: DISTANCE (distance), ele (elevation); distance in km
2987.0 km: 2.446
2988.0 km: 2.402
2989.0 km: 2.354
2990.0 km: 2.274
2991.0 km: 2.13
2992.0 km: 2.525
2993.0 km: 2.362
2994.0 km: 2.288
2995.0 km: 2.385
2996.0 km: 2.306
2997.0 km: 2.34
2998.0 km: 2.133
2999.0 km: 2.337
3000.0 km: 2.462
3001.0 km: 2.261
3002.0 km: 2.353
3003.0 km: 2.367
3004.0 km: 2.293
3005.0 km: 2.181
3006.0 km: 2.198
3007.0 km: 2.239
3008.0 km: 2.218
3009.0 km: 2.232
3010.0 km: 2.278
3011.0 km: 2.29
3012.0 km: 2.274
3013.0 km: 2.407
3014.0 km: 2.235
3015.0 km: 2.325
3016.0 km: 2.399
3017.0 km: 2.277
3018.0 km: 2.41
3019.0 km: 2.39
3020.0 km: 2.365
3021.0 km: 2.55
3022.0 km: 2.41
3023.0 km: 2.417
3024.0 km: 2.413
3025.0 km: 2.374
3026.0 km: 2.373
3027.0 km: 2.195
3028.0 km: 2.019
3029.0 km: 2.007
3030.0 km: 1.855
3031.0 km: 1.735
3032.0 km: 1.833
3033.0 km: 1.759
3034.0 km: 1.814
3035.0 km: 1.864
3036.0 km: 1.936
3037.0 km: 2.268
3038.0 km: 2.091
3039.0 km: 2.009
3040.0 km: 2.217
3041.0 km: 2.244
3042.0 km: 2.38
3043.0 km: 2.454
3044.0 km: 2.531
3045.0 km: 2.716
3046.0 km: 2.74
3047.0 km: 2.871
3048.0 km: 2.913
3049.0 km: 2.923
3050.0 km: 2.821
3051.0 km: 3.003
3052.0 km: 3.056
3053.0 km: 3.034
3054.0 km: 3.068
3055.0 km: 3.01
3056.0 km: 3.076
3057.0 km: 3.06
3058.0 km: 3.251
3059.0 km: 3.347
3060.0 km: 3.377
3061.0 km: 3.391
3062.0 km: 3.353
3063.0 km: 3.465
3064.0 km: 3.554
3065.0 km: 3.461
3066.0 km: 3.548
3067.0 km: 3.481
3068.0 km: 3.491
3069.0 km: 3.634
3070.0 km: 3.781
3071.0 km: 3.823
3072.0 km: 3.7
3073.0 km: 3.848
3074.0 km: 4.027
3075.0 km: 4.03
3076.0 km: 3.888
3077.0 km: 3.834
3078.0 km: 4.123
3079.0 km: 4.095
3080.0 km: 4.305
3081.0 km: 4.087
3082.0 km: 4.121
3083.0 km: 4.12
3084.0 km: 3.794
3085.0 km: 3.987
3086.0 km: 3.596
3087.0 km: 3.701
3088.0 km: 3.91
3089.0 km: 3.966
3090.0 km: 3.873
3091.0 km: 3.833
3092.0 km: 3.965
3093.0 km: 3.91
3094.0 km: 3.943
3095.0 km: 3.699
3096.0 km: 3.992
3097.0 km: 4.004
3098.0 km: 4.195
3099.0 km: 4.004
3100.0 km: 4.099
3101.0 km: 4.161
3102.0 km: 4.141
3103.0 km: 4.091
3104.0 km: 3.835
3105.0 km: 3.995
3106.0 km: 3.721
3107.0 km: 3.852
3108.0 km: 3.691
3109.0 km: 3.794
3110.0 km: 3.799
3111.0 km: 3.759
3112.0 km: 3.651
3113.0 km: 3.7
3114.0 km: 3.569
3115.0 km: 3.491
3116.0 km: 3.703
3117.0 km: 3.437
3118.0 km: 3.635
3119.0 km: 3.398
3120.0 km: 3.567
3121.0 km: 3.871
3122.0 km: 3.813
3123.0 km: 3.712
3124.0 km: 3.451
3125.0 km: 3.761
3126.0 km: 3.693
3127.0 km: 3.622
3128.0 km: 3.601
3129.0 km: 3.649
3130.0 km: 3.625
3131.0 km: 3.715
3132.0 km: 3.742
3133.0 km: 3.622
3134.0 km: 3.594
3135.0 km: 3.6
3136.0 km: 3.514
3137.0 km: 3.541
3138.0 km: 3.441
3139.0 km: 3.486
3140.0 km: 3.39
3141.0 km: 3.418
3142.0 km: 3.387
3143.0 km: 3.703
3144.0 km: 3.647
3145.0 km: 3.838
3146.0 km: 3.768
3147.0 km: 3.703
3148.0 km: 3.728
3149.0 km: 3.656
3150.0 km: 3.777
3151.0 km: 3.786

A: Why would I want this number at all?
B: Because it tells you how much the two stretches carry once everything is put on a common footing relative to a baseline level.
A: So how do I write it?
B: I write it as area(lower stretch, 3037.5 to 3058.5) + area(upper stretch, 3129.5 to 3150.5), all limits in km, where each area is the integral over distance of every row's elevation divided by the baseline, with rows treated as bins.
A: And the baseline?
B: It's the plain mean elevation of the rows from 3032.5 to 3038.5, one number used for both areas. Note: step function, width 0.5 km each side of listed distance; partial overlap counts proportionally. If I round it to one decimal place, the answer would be 68.2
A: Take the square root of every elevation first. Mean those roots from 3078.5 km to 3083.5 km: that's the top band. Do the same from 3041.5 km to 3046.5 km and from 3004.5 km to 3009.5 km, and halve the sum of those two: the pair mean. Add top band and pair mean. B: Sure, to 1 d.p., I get 3.6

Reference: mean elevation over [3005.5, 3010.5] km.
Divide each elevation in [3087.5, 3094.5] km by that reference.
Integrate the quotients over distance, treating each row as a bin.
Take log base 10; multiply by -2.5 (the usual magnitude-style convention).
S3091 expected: -2.72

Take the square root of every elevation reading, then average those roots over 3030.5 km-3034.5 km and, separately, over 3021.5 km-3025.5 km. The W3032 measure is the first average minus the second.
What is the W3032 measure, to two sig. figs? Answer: -0.21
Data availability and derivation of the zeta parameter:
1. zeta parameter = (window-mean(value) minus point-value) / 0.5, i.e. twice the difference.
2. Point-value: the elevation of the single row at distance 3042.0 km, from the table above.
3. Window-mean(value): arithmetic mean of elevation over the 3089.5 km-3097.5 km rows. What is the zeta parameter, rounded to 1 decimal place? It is 3.0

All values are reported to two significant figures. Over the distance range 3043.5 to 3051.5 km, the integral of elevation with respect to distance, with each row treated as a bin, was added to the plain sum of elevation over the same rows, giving 45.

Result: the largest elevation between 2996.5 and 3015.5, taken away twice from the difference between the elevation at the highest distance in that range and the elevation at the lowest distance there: -4.9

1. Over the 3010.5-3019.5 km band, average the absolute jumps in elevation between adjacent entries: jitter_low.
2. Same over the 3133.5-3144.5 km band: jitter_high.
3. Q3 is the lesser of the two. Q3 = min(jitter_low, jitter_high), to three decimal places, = 0.079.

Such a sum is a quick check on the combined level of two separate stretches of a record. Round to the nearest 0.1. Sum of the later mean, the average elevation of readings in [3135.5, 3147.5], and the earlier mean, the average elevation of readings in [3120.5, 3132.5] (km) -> 7.3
